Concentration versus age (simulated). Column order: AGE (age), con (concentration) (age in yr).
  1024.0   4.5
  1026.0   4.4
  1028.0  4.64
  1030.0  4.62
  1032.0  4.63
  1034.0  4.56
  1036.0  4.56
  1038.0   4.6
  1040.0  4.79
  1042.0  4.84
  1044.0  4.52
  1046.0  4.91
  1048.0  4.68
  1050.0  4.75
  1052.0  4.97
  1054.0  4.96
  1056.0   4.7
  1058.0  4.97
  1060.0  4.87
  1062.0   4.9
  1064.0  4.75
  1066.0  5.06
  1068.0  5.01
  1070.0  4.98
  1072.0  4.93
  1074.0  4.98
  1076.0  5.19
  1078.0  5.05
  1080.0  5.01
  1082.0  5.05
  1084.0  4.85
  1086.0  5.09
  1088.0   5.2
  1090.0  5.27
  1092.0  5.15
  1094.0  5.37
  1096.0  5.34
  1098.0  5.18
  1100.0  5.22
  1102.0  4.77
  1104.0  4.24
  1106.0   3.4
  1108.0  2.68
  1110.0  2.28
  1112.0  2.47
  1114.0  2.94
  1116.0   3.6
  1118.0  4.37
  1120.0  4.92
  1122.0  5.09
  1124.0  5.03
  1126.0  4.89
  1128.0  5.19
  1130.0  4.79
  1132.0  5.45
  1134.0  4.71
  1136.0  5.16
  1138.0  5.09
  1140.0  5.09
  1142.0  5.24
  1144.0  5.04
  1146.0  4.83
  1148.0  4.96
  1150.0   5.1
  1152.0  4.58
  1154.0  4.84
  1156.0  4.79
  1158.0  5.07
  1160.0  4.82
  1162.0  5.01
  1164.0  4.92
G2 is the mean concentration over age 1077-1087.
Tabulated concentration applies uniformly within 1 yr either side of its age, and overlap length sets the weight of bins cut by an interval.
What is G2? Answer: 5.01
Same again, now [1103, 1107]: 3.82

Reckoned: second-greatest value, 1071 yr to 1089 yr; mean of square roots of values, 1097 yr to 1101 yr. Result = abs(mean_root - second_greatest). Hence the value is 2.91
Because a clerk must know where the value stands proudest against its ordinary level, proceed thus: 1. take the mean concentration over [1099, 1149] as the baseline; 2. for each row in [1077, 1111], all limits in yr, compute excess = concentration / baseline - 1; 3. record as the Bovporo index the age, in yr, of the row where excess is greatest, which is 1094.0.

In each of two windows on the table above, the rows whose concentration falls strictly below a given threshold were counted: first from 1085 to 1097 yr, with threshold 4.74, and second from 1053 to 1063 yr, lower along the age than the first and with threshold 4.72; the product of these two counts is 0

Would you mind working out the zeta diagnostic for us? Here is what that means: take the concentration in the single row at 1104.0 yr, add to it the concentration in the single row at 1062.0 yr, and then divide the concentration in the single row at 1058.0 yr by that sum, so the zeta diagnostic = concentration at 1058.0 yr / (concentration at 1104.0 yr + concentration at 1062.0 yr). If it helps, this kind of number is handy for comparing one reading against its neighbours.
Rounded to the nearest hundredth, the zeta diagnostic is 0.54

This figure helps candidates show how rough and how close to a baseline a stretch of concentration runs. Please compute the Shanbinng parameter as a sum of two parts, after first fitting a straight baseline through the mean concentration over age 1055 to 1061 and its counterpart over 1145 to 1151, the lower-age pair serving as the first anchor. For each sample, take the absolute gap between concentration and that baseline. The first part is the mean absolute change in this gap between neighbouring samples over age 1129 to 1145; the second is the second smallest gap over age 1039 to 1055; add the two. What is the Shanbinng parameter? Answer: 0.19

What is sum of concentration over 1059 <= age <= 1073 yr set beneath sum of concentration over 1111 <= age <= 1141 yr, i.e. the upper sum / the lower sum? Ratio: 2.0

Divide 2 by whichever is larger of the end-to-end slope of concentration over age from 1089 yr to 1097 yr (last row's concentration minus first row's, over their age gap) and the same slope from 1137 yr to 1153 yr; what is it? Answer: 171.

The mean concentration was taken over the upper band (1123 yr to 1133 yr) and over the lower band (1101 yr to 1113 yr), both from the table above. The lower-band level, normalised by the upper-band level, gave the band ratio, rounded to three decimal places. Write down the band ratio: 0.652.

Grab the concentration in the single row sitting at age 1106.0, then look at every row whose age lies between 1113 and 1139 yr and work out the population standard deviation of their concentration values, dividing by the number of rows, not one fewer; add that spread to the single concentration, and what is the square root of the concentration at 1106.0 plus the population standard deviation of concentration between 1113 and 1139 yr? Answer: 2.02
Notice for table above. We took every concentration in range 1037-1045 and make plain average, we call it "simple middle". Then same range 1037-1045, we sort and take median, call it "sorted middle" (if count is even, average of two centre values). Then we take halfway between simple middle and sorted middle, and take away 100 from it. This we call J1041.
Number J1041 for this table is -95.31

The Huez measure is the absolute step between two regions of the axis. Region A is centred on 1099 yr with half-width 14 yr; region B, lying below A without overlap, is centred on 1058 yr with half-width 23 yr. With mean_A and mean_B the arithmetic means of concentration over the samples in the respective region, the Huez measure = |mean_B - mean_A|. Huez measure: 0.46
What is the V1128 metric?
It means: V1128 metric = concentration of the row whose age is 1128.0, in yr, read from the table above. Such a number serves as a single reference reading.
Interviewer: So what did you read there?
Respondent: 5.19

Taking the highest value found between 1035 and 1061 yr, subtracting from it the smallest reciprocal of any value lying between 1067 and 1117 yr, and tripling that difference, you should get 14.4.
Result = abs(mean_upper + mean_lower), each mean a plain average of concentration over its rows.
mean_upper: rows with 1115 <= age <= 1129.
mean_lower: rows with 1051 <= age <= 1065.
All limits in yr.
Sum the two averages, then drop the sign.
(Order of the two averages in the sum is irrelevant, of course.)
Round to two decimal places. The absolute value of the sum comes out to 9.60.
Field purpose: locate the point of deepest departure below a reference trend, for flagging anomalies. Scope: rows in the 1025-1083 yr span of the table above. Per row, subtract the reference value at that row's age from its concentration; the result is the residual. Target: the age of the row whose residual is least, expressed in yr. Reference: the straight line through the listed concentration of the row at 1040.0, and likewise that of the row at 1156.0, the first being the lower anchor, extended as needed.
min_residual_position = 1026.0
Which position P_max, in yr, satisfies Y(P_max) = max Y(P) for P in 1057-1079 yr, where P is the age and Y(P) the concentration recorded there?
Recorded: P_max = 1076.0 yr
